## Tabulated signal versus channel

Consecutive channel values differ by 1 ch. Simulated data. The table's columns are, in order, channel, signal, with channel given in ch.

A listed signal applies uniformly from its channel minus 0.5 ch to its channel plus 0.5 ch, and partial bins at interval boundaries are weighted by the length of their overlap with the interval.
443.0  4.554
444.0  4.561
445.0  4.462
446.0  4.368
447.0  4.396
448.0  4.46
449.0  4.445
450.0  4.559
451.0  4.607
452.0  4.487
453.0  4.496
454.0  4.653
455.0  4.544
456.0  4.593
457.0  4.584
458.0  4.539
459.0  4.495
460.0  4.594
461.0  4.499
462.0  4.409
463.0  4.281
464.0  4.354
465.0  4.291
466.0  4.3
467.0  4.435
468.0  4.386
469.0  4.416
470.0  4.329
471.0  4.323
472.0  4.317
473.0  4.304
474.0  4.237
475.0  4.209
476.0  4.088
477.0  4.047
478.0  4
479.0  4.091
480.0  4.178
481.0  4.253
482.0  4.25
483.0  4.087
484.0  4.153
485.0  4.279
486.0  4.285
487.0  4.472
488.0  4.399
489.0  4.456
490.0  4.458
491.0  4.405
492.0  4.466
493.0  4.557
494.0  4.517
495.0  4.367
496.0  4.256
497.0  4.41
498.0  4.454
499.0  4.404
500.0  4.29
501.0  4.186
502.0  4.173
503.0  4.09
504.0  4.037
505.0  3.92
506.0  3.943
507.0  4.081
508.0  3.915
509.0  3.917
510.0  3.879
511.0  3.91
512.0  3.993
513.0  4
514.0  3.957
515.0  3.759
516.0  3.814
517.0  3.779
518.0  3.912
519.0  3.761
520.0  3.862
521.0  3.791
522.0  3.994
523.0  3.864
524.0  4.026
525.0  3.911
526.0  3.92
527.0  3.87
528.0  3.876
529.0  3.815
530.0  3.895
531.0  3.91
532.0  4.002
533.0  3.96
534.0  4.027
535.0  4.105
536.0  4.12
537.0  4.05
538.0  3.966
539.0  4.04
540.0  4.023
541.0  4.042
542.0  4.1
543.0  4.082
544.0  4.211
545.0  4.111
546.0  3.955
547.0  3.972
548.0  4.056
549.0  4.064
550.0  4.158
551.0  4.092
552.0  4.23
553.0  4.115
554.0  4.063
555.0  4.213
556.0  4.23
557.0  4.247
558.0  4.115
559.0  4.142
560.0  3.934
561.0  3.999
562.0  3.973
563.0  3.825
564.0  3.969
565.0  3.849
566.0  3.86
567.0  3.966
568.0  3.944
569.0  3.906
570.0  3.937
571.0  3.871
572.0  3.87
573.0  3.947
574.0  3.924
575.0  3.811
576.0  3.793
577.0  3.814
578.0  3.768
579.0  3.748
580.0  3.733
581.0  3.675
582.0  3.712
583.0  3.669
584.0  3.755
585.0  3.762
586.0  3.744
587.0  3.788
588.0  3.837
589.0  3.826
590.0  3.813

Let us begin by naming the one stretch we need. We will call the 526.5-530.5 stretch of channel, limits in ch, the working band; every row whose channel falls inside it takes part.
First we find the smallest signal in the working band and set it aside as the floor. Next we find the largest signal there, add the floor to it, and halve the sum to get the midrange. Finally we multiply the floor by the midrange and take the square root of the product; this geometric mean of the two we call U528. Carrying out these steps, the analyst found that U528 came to 3.83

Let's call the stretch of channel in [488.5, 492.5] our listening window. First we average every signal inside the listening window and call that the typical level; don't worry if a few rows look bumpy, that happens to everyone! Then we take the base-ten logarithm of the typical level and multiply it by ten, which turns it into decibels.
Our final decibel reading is 6.48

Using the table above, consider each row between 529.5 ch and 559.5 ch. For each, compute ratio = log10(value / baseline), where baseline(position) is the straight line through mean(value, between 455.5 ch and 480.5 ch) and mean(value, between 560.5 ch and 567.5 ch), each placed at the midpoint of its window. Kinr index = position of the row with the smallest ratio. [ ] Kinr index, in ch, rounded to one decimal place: 530.0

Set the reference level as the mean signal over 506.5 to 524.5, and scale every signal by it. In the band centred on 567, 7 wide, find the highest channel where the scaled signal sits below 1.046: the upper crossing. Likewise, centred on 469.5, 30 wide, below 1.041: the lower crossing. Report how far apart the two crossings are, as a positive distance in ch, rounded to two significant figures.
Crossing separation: 92 ch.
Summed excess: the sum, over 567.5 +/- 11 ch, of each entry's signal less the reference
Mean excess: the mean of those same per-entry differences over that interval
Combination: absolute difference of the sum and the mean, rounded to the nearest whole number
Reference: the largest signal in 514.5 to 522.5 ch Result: 1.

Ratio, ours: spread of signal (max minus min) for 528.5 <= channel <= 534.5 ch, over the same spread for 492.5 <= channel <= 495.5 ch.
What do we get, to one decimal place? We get 1.1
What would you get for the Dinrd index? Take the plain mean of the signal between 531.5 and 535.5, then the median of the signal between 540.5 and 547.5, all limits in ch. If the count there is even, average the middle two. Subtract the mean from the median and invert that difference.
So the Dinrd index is 17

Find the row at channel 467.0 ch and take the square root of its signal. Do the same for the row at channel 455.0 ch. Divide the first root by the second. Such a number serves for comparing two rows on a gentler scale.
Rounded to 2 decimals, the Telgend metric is 0.99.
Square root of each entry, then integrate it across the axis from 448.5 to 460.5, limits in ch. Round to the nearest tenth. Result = 25.6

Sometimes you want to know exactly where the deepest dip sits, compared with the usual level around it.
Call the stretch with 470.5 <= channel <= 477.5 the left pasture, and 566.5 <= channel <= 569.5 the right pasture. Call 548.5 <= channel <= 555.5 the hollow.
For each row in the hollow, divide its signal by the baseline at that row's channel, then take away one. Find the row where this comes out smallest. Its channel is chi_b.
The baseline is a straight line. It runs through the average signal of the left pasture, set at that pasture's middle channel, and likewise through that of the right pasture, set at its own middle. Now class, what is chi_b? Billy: 549.0 ch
